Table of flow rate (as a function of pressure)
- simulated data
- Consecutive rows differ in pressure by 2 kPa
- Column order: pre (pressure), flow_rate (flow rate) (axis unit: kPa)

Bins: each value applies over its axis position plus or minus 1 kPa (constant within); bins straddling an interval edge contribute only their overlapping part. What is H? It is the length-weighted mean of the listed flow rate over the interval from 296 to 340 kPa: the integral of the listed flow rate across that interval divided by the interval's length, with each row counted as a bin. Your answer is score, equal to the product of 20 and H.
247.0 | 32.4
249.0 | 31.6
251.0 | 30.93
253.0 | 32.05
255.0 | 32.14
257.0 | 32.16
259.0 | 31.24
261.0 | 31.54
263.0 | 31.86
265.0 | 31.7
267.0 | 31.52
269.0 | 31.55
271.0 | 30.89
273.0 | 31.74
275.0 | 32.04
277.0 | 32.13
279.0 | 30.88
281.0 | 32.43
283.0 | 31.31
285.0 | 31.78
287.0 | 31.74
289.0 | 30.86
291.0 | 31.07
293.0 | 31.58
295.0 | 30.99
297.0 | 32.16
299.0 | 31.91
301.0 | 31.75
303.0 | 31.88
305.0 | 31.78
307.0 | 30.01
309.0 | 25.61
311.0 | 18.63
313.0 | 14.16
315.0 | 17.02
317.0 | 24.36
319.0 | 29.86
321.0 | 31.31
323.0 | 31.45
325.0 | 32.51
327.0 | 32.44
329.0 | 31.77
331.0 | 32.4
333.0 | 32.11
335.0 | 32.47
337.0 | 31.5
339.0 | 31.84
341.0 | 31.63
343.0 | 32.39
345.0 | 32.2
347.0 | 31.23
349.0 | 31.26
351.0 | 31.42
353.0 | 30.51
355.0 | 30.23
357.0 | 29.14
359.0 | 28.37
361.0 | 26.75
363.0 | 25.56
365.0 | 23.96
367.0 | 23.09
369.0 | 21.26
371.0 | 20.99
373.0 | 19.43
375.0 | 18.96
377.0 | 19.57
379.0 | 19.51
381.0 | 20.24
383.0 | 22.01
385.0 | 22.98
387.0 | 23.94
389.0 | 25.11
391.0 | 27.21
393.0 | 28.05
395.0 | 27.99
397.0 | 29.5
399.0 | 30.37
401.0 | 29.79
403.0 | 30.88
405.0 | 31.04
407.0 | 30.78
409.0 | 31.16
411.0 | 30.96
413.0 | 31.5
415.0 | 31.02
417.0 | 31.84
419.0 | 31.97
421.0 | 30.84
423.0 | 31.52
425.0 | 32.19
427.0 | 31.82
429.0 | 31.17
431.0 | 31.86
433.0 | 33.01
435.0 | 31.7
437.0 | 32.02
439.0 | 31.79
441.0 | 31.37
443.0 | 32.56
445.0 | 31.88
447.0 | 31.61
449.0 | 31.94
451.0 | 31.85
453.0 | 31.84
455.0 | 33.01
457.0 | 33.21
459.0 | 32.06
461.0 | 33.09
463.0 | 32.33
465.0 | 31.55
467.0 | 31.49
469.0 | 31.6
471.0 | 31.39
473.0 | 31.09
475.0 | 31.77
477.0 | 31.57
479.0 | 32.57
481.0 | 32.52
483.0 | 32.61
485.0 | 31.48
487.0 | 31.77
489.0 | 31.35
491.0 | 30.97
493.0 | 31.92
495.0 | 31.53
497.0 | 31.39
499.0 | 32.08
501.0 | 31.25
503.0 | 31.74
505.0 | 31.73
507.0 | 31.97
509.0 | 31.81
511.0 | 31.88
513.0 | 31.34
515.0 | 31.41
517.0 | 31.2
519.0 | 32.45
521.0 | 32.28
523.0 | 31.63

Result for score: 581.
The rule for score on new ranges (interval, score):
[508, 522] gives 635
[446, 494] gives 639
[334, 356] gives 630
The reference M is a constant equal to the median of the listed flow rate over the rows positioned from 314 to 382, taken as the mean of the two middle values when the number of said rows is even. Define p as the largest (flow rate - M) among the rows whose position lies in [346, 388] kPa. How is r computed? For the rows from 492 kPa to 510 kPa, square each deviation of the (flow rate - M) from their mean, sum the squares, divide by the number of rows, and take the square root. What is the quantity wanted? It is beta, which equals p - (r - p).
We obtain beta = 1.8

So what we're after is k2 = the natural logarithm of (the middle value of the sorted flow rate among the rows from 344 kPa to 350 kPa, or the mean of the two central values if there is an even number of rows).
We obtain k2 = 3.442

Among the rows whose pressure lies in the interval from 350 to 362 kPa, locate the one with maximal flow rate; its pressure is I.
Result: 351.0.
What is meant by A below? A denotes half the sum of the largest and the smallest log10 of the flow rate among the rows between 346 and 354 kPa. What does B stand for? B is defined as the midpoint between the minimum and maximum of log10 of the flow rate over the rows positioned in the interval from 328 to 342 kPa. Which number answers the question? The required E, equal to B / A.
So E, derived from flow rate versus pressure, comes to 1.01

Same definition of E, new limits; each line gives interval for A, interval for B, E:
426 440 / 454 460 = 1.00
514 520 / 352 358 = 0.98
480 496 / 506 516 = 1.00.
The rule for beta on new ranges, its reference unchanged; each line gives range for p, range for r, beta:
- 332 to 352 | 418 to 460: 3.6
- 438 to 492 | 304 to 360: 0.9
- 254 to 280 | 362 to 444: -1.0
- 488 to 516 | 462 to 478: 3.1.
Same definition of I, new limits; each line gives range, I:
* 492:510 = 499.0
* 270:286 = 281.0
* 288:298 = 297.0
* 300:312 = 303.0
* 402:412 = 409.0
